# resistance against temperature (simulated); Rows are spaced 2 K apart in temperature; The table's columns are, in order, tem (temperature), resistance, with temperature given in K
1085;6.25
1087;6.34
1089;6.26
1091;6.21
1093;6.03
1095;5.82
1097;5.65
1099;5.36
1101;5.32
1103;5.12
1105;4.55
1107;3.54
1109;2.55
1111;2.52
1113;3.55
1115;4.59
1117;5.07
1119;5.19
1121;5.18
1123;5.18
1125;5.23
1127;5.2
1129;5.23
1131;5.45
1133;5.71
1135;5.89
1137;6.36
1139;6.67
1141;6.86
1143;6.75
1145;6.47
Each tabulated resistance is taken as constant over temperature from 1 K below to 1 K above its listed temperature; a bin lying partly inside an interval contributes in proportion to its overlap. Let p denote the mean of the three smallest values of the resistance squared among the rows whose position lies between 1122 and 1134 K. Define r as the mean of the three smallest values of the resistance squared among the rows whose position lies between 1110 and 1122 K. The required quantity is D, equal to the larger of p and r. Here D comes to 27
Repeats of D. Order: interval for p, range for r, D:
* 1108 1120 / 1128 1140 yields 30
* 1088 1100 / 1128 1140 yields 32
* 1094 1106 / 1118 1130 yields 27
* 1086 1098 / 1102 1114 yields 34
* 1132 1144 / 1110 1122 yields 36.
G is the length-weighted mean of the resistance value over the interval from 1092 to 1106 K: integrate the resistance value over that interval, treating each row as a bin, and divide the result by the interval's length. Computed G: 5.4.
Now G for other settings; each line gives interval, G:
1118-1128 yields 5.2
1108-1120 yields 3.9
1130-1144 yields 6.2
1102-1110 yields 3.9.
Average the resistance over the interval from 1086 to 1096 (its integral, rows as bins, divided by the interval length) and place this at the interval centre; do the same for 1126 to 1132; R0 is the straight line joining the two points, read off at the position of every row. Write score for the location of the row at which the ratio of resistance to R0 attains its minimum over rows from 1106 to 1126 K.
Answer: 1111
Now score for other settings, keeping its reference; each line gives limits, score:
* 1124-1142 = 1125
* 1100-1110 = 1109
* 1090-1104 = 1103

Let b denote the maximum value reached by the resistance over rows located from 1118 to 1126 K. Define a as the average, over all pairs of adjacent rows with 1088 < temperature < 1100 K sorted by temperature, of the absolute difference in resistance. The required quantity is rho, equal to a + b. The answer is 5.4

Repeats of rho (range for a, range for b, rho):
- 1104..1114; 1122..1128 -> 6.0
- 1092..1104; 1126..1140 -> 6.9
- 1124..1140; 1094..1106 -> 6.0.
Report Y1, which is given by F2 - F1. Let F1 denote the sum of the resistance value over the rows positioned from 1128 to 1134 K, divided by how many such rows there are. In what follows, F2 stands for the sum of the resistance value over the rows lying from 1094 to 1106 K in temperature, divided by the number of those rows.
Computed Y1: -0.2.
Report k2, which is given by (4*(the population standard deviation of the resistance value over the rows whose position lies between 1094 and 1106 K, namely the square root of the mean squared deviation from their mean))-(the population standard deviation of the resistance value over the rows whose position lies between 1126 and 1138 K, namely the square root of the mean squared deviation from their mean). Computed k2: 1.2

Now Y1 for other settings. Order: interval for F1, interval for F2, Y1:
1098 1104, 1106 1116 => -1.9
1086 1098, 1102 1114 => -2.4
